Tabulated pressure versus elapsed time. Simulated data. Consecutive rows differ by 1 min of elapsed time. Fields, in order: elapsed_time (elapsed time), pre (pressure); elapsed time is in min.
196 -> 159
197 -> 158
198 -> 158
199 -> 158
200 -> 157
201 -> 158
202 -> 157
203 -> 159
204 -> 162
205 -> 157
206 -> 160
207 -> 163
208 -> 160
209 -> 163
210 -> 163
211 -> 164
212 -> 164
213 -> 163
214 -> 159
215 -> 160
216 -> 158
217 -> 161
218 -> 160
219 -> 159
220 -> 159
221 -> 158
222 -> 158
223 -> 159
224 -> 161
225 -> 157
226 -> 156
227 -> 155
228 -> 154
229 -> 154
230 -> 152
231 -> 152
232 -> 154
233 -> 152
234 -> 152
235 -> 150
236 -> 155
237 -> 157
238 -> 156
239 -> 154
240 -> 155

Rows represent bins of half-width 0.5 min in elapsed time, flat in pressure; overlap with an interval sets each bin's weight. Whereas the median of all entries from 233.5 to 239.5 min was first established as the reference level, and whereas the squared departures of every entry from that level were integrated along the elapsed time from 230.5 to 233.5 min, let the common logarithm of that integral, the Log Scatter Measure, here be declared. 1.1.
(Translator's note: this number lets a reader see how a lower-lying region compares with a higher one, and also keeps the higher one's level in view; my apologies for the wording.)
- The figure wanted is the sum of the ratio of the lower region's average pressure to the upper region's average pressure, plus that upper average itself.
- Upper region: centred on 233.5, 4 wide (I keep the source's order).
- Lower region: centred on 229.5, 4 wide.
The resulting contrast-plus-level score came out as 153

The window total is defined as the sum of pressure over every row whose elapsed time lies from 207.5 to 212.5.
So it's 814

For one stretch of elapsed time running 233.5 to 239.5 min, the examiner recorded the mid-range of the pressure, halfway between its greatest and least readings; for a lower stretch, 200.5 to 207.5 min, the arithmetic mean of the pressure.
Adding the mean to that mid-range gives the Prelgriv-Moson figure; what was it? 313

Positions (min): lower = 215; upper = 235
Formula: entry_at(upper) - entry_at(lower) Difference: -10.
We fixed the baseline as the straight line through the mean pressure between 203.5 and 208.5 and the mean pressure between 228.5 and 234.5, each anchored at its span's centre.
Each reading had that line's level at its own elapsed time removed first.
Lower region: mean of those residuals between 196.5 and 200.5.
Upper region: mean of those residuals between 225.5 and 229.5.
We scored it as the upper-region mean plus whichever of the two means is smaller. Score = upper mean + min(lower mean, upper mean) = -4.1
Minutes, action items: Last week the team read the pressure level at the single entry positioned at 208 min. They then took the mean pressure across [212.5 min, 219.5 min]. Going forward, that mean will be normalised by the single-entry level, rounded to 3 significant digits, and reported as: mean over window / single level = 1.00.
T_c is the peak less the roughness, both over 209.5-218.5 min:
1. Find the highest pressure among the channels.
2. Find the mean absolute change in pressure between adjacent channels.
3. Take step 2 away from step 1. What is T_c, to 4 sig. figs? 162.4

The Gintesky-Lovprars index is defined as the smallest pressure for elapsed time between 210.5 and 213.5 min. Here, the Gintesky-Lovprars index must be 163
